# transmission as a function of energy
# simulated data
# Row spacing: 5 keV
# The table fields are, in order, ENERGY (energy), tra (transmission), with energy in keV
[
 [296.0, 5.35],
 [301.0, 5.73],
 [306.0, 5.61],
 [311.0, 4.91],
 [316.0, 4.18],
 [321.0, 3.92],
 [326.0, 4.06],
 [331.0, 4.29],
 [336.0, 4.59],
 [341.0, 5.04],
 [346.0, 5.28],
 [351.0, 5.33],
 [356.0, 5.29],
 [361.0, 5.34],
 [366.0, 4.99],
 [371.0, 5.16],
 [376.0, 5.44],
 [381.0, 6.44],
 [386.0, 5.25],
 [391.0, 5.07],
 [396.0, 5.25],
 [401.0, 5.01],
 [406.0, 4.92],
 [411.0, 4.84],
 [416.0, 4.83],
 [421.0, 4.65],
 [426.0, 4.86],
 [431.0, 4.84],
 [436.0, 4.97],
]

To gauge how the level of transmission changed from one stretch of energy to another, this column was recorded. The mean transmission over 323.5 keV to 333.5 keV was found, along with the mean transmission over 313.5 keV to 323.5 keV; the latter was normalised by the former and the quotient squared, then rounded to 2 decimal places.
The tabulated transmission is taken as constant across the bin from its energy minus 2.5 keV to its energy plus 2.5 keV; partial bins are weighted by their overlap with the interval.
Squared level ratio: 0.94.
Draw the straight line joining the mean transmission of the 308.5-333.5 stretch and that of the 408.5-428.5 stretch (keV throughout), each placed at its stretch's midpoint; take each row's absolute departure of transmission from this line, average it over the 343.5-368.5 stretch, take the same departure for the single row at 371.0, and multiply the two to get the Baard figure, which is 0.49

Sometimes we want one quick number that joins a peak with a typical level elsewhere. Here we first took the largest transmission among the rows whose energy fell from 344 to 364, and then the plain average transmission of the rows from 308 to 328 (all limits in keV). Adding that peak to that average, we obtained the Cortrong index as 9.6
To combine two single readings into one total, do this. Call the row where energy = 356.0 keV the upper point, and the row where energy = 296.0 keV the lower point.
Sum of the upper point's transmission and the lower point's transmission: 10.6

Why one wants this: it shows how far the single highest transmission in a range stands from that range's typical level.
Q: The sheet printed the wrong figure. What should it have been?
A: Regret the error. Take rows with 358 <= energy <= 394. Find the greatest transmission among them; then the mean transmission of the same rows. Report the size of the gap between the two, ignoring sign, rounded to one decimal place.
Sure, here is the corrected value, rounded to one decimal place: 1.1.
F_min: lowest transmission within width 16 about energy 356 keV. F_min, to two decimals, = 5.29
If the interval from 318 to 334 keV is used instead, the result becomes 3.92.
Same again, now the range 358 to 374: 4.99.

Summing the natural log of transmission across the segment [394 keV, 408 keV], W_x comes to 4.86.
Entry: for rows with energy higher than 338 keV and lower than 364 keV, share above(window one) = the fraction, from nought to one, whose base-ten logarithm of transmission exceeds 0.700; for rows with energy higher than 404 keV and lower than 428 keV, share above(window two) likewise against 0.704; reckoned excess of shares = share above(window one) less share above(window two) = 1.0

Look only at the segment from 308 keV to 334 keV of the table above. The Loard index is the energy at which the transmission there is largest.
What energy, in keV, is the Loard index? 311.0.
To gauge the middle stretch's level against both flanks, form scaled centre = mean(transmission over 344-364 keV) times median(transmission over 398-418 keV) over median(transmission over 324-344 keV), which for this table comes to 5.8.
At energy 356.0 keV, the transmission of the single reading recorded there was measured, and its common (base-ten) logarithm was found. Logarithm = 0.72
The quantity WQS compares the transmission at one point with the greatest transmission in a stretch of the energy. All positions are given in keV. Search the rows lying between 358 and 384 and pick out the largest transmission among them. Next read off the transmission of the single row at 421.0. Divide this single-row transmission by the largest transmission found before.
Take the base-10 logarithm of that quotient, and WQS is -0.14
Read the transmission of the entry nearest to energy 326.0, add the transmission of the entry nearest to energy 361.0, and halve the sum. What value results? 4.70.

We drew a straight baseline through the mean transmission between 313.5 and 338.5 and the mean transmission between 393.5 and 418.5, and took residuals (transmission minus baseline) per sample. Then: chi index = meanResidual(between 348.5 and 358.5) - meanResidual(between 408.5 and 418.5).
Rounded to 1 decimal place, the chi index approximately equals 1.0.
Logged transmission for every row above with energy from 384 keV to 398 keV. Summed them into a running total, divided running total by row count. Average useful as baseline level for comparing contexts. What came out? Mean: 5.19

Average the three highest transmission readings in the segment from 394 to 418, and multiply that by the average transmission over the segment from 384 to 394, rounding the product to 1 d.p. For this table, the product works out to 26.1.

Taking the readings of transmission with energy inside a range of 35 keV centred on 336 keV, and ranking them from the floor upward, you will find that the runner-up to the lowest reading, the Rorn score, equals 4.06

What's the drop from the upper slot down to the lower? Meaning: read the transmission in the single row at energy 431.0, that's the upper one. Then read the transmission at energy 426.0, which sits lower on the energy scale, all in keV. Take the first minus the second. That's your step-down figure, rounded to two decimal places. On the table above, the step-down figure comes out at -0.02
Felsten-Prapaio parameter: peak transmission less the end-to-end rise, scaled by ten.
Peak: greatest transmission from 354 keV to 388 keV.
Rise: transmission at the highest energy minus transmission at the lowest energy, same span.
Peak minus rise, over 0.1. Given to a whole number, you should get 65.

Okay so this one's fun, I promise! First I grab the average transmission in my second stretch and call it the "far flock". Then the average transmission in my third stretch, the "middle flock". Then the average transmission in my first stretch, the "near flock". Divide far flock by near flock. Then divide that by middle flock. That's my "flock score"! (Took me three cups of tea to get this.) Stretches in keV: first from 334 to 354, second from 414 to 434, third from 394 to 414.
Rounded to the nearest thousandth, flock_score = 0.189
